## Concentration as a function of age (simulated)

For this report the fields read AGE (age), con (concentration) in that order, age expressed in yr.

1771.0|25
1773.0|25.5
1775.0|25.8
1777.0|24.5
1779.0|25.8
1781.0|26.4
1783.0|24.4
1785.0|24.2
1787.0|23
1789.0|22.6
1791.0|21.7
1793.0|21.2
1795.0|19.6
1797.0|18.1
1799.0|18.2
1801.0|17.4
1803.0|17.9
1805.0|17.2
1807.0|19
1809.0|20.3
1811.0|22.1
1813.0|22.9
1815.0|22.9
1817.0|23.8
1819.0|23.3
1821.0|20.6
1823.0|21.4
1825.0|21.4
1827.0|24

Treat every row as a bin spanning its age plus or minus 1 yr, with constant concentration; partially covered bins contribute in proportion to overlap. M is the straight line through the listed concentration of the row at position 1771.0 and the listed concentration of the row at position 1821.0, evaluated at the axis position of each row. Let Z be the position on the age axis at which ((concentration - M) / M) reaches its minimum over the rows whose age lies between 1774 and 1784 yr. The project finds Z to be 1777.0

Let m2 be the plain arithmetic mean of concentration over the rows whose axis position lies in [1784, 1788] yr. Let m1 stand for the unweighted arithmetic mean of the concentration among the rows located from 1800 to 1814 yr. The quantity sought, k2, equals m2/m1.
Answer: 1.21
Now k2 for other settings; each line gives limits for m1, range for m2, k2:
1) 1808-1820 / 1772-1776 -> 1.14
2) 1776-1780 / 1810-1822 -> 0.90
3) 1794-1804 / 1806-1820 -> 1.21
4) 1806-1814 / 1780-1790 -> 1.14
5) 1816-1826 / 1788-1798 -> 0.93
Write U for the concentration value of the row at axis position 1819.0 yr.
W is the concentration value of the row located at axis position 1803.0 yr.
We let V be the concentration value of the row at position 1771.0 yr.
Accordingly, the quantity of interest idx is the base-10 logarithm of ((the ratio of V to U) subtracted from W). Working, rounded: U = 23.3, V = 25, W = 17.9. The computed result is 1.23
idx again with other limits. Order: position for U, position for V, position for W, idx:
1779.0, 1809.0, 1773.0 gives 1.39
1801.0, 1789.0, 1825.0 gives 1.30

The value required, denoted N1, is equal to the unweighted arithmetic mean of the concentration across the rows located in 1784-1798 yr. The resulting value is 21.5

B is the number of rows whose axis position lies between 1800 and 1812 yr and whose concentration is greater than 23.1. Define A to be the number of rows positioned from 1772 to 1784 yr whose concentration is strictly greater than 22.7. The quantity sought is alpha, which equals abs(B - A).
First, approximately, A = 6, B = 0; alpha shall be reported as 6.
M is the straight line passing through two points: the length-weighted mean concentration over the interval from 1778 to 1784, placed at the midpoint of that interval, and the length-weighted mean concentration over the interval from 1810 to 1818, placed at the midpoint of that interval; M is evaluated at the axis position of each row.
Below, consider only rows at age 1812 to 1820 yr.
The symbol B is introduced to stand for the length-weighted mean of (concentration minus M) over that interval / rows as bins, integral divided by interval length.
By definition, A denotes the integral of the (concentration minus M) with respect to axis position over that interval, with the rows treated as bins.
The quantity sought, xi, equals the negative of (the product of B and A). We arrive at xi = -2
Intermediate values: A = 4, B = 0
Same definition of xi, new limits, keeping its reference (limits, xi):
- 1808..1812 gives -17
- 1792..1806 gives -438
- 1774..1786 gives -2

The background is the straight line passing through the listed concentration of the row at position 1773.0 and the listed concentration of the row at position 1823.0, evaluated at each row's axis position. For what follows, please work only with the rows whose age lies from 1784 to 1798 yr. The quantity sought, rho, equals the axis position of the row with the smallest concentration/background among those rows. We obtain 1797.0 yr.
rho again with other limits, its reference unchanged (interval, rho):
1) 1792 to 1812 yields 1801.0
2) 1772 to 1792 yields 1791.0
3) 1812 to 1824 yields 1821.0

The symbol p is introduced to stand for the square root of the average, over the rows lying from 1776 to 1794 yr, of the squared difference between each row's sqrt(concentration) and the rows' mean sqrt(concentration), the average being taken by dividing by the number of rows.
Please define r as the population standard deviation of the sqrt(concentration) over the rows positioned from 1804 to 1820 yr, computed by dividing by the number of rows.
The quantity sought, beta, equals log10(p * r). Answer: -1.38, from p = 0.17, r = 0.24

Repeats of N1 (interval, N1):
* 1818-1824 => 21.8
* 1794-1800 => 18.6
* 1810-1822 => 22.6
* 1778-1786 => 25.2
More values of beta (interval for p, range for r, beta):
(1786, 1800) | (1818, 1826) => -1.66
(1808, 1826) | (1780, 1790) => -1.78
